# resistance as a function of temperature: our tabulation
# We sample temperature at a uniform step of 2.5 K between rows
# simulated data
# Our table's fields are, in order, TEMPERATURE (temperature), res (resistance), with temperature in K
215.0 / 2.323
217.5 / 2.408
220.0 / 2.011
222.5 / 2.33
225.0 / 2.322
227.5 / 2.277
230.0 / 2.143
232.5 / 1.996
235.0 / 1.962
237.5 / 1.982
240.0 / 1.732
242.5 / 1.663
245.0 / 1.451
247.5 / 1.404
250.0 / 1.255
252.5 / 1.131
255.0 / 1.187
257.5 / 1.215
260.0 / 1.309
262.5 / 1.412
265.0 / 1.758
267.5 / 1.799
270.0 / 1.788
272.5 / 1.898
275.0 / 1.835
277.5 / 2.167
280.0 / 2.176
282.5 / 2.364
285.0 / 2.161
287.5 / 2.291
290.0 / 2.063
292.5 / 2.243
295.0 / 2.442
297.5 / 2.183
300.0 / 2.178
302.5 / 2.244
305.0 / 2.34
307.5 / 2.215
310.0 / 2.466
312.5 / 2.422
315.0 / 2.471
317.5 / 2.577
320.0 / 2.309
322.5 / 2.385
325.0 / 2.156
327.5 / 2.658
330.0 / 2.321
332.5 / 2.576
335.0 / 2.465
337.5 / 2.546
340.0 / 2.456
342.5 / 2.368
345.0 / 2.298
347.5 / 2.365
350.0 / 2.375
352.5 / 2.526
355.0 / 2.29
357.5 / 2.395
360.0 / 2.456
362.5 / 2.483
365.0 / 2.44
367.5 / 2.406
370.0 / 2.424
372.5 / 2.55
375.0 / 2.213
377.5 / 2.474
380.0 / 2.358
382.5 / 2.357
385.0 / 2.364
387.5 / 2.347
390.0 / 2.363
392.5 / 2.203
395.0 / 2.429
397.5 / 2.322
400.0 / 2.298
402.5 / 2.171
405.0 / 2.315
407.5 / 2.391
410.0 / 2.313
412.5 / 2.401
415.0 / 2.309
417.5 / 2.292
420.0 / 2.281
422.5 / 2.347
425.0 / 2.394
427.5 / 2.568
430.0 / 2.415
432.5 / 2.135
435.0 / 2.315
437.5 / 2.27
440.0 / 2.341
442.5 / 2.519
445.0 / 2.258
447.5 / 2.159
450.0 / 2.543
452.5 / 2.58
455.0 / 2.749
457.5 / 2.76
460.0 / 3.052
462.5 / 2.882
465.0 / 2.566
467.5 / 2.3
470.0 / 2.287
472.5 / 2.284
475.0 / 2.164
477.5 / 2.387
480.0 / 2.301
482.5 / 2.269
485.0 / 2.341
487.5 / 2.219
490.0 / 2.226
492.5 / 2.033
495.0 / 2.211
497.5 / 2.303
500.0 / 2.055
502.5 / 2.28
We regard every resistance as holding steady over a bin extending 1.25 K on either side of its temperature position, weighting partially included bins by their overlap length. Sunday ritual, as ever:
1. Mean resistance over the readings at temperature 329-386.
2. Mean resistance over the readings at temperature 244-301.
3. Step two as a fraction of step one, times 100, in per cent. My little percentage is 75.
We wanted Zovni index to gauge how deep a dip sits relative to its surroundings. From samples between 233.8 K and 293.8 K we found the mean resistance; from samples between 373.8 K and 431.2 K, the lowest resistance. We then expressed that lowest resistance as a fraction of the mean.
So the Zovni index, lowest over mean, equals 1.23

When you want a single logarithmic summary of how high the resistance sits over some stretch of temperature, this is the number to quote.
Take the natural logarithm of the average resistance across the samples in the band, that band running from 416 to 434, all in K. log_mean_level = 0.85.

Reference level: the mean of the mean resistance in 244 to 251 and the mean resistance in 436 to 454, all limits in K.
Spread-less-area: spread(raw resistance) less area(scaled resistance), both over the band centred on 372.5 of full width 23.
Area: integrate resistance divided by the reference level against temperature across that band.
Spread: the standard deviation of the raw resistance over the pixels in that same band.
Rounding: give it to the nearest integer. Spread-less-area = -29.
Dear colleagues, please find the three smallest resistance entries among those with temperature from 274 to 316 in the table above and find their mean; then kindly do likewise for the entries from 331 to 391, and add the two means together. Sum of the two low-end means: 4.3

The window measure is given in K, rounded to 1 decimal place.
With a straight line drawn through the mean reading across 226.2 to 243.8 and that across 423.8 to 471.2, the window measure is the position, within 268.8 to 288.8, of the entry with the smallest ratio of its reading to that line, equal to 270.0 K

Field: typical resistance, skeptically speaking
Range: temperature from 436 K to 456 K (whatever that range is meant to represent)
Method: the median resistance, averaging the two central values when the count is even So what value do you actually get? 2.43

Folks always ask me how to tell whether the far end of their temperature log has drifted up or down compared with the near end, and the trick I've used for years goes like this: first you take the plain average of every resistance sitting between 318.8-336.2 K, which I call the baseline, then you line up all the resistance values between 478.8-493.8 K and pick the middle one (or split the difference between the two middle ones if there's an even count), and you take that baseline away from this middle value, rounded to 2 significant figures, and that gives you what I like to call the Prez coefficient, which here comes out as -0.16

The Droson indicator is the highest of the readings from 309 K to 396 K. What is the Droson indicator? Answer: 2.658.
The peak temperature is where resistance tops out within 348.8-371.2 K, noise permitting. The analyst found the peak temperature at 352.5 K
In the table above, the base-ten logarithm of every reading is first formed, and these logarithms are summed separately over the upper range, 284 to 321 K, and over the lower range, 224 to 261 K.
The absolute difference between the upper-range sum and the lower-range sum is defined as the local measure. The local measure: 2.29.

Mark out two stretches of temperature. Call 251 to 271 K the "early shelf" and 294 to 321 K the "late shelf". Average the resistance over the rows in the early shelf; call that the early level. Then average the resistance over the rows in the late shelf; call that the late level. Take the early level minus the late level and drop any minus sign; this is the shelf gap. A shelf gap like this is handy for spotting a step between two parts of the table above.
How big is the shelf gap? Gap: 0.9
